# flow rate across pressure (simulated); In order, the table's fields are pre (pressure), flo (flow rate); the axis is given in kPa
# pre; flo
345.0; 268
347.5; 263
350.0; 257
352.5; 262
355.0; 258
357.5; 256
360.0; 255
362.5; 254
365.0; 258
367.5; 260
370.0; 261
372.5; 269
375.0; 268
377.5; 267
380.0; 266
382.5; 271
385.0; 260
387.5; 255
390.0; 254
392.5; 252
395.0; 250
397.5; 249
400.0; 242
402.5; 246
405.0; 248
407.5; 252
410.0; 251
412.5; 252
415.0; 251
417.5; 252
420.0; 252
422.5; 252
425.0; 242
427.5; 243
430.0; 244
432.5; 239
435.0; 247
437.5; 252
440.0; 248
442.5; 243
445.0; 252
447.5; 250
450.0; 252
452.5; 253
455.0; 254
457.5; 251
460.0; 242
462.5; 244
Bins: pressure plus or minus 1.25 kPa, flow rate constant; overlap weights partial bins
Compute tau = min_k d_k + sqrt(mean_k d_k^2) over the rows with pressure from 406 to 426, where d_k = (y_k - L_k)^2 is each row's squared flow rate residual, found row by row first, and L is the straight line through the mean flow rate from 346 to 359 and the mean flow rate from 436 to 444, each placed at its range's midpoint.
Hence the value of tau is 21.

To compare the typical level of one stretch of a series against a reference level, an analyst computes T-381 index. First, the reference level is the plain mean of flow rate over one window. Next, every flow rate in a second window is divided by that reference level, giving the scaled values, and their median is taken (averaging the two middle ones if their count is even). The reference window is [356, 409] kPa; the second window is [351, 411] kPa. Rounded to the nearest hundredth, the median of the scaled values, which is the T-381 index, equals 0.99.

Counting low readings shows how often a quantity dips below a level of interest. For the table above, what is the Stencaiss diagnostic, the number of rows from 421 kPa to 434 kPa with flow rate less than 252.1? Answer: 5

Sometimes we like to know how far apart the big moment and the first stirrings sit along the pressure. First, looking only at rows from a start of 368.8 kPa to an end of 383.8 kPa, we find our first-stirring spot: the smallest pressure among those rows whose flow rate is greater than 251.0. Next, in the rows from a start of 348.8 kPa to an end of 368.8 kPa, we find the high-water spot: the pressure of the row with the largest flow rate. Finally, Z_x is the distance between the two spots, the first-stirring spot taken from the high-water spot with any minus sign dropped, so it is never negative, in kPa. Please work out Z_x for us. 17.5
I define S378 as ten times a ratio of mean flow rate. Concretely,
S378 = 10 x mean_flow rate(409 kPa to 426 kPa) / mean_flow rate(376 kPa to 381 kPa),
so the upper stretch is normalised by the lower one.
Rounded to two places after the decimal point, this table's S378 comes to 9.39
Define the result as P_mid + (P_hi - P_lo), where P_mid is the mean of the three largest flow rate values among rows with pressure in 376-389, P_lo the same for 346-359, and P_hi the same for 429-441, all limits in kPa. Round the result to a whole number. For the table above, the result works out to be 256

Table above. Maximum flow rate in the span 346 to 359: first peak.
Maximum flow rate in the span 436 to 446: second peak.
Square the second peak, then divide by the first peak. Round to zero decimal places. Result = 241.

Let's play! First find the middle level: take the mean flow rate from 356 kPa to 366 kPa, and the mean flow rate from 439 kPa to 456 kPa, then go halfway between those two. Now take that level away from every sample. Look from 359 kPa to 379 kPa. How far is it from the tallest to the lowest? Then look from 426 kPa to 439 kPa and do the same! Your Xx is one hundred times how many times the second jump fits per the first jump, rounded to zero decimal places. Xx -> 87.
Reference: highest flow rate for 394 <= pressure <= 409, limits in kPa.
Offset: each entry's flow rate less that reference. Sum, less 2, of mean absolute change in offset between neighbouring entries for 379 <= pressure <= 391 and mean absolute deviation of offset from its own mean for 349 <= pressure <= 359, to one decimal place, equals 5.4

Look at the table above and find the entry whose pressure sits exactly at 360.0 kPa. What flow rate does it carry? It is 255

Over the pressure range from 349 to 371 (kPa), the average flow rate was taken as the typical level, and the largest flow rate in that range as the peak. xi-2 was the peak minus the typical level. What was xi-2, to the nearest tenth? 4.1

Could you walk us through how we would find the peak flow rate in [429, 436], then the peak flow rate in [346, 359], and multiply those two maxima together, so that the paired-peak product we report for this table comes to 64961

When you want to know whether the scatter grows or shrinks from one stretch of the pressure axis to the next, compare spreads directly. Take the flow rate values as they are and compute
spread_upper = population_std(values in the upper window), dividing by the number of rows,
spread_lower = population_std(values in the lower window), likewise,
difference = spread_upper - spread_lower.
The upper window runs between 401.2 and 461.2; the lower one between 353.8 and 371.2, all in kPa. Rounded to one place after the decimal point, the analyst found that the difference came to 1.9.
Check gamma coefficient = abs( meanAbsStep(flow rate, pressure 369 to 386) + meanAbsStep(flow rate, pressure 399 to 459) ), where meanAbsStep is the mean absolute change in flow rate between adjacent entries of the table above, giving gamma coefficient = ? 7.6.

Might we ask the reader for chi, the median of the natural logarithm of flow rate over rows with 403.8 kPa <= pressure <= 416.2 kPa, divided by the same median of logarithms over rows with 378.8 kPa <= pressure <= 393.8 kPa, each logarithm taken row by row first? 1.00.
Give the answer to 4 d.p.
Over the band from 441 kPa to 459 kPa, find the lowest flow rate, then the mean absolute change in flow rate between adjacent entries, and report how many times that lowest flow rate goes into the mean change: 0.0123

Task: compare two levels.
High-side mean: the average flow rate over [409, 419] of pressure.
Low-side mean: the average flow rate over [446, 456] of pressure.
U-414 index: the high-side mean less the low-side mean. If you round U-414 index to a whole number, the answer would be -1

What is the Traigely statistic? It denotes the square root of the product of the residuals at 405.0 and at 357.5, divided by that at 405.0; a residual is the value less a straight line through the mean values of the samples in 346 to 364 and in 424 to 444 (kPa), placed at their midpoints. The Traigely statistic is -1.0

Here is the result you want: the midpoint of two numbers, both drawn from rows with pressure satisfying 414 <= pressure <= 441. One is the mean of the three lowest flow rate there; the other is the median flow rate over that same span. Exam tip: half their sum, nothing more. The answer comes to 245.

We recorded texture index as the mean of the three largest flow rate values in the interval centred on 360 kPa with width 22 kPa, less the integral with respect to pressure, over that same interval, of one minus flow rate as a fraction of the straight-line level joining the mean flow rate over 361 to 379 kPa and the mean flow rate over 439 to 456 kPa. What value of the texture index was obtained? 260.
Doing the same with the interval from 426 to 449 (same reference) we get 251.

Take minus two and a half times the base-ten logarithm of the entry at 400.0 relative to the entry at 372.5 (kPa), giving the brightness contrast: 0.11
